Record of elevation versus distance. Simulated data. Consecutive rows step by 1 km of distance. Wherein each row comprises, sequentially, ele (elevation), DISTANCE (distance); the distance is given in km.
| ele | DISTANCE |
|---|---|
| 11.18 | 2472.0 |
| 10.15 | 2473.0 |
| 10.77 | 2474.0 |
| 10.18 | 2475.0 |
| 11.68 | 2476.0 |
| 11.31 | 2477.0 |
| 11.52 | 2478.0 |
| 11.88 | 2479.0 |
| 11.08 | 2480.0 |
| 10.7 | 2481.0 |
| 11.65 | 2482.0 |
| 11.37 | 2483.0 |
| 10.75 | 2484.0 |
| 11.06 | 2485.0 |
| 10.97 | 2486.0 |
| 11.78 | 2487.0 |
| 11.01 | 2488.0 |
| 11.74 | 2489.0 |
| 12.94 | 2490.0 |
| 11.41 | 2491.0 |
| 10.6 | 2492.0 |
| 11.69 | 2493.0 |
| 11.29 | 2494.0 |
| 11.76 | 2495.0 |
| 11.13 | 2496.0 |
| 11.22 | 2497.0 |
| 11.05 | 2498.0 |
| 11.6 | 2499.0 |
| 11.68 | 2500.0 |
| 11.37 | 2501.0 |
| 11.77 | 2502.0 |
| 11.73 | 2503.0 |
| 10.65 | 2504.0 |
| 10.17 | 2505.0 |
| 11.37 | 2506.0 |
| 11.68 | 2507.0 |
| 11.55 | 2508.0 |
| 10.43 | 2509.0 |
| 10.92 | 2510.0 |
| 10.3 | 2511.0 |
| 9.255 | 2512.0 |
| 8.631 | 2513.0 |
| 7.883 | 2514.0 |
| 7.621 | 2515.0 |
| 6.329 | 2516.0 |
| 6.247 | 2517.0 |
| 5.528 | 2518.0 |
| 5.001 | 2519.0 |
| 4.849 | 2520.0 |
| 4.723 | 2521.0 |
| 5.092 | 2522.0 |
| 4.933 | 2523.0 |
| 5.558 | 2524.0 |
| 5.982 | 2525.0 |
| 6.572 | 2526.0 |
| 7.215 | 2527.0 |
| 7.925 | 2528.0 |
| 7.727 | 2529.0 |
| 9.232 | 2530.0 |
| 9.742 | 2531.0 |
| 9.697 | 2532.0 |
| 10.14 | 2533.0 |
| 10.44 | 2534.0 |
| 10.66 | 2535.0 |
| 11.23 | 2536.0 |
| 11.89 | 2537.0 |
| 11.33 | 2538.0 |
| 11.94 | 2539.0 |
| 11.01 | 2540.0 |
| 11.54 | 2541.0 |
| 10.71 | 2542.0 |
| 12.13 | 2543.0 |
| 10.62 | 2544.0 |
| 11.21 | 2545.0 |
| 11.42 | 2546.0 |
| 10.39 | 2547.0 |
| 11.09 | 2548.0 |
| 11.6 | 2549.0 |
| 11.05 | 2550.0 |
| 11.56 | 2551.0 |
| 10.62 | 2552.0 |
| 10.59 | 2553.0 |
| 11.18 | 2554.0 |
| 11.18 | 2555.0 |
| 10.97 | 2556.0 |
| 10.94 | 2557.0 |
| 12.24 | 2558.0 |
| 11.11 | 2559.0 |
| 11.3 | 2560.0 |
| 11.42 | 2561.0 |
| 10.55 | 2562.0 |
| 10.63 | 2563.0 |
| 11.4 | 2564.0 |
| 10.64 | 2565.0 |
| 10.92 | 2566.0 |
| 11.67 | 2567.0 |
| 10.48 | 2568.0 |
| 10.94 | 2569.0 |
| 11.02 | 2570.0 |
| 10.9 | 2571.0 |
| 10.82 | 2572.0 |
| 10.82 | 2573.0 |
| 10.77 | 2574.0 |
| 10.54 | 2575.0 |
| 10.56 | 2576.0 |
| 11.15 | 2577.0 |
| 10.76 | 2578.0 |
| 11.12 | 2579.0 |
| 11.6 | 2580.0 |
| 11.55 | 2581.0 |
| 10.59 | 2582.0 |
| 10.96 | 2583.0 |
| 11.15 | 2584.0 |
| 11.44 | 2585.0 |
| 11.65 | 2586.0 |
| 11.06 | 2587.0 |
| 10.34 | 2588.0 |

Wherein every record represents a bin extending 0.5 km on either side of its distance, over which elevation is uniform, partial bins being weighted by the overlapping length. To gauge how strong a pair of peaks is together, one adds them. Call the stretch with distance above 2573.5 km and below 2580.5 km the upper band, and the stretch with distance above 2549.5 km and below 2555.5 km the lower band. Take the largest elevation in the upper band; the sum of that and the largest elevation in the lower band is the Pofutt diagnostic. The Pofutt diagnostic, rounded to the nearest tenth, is 23.2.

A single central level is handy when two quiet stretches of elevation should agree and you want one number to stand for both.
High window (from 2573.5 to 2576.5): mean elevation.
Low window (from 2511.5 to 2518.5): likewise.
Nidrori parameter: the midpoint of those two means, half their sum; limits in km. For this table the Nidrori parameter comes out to 9.0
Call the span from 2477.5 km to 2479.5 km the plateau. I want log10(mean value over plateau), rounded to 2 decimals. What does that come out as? 1.07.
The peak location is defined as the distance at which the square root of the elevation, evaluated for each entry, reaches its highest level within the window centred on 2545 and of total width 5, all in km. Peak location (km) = 2543.0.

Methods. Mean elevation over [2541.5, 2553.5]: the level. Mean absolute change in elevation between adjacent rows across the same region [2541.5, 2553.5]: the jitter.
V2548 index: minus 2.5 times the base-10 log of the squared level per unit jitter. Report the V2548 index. -5.6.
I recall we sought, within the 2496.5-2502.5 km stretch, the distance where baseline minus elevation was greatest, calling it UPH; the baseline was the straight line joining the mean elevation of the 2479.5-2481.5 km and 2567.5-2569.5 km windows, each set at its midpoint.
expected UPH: 2498.0 km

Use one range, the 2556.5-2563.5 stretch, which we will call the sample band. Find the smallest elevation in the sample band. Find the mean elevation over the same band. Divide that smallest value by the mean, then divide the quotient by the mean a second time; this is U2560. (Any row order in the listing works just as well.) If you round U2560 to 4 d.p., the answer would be 0.0846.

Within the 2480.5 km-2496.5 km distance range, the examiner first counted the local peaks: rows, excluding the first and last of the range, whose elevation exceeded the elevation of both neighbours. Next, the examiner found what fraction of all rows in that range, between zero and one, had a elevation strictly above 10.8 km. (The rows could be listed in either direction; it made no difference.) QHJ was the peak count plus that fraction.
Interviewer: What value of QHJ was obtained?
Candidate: 6.8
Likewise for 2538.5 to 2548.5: 3.7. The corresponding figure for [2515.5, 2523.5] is 1.0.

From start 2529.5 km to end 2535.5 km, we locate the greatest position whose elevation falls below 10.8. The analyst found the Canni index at 2535.0 km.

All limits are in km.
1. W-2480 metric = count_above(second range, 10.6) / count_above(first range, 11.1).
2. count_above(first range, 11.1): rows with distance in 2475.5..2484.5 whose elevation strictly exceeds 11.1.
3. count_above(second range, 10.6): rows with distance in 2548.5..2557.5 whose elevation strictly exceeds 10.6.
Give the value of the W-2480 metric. 1.33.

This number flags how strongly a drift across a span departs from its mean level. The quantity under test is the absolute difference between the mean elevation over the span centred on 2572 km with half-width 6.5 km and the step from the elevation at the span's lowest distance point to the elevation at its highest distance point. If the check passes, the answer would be 11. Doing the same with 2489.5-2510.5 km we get 13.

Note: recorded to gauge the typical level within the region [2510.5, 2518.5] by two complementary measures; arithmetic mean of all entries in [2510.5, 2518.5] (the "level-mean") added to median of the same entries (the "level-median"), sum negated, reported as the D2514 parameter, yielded -15.5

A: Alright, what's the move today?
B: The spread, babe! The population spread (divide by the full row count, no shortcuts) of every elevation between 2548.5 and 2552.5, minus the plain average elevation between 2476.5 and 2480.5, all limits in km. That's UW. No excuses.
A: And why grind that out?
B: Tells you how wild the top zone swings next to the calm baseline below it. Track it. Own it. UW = -11.0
